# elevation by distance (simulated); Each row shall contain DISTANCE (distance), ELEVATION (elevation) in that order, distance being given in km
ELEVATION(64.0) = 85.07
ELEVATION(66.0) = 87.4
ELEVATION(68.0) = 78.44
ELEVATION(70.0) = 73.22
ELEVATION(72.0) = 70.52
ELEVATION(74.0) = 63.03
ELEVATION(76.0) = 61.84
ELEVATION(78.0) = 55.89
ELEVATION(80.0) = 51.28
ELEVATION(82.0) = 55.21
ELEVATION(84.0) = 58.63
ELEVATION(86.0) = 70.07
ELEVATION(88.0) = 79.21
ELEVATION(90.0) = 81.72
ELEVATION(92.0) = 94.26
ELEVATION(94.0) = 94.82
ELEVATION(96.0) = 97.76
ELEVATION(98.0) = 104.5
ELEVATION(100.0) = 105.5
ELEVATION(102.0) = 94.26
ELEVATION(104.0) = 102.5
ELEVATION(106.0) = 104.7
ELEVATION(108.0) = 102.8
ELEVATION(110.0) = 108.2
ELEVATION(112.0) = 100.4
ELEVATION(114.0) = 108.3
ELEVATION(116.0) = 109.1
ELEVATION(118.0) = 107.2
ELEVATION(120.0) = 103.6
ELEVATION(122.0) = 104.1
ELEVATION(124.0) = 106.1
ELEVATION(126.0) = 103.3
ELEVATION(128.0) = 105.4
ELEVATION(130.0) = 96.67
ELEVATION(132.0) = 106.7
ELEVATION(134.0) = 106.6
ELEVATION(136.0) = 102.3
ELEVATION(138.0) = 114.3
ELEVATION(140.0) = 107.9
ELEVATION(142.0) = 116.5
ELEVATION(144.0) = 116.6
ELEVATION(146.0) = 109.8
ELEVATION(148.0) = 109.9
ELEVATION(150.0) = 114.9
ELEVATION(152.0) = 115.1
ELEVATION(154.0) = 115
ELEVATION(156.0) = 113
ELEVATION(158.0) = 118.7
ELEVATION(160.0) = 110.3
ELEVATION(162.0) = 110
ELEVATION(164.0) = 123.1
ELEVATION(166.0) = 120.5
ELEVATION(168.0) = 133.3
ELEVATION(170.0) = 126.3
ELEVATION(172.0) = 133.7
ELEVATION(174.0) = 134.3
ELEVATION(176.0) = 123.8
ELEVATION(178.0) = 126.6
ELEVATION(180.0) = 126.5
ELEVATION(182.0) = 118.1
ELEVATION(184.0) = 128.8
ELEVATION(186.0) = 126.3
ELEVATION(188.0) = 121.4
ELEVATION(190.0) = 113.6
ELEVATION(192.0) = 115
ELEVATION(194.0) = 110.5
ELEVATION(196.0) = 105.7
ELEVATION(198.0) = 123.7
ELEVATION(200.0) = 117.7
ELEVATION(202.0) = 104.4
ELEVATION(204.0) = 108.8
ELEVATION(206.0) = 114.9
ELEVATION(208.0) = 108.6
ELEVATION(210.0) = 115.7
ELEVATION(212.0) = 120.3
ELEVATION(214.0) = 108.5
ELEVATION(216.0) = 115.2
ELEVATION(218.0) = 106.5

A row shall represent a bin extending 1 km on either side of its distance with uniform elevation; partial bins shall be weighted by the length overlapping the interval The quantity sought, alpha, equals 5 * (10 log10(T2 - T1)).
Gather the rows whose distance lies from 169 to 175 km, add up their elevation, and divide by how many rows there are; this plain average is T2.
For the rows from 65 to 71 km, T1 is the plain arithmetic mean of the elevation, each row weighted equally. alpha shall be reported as 86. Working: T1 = 80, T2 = 131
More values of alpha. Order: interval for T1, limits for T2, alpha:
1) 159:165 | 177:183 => 48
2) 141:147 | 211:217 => -22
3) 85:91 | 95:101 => 70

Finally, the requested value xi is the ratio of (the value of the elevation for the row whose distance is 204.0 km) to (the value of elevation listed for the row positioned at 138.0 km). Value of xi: 0.95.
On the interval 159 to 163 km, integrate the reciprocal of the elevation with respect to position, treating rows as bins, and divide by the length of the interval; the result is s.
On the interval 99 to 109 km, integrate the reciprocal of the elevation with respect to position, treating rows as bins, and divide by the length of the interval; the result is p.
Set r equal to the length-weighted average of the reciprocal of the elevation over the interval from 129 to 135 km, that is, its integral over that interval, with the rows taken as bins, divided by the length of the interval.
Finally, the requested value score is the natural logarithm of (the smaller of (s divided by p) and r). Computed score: -4.64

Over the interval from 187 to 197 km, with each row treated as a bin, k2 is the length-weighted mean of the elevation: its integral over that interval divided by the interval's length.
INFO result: 113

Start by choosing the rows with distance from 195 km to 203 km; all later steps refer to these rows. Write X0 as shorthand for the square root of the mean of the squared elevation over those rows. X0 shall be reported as 113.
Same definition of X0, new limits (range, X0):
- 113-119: 108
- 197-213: 114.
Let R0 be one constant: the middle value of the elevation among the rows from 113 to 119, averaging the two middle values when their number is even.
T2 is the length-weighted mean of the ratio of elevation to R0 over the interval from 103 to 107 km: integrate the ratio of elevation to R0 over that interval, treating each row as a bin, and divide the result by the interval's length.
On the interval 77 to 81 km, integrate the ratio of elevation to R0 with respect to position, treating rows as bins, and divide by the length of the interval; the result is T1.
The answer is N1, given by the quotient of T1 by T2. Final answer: 0.5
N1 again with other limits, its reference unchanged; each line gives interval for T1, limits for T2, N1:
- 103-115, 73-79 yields 1.7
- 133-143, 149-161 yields 1.0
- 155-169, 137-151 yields 1.0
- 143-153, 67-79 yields 1.7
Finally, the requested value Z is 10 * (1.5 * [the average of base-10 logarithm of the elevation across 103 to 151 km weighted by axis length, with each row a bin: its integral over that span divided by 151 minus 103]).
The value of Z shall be 30.4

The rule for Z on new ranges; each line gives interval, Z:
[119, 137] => 30.2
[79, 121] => 29.3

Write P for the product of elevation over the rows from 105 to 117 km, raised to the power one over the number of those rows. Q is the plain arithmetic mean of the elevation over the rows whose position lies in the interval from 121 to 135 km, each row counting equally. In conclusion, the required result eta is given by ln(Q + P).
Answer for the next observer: 5.3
